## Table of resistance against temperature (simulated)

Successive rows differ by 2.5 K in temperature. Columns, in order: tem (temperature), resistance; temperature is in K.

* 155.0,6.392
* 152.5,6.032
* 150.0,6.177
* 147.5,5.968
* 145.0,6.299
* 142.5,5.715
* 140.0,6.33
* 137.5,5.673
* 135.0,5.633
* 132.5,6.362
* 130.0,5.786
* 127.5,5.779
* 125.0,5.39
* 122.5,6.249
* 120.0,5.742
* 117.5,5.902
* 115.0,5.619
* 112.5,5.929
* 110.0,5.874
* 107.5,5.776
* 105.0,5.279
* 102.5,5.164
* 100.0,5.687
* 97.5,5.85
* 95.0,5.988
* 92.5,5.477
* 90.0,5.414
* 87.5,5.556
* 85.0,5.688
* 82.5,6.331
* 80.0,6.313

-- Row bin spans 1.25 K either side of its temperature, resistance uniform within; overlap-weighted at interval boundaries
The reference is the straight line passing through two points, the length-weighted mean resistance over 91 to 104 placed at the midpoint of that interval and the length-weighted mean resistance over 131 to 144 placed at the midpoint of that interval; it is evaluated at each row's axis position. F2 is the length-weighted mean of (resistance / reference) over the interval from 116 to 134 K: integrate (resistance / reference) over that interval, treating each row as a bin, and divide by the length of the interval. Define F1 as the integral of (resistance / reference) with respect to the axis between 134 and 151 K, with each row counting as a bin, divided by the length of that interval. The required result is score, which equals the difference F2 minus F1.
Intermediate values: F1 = 0.9975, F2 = 1.01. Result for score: 0.008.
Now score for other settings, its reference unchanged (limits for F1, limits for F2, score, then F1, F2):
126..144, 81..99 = 0.042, 0.9948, 1.04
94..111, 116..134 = 0.008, 0.9982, 1.01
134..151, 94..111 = 0.001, 0.9975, 1.00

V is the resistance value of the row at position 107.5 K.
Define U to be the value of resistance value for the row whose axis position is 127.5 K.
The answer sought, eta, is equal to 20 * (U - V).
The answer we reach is 0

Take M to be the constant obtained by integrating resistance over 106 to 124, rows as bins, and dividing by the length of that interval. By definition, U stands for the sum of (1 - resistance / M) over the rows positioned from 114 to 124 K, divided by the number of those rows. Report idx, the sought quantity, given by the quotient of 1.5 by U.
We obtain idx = -386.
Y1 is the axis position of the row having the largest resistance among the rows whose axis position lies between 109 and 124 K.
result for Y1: 122.5 K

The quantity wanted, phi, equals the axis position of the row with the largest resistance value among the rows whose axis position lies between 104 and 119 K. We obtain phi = 112.5 K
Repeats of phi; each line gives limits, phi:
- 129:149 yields 132.5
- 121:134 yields 132.5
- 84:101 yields 95.0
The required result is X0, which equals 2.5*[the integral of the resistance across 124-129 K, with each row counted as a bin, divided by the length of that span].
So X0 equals 14.0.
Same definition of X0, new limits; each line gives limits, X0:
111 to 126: 14.5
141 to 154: 15.1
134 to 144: 14.6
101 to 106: 13.1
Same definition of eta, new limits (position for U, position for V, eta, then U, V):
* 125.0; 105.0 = 2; 5.39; 5.279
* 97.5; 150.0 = -7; 5.85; 6.177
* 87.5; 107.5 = -4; 5.556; 5.776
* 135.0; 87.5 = 2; 5.633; 5.556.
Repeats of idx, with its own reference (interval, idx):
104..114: 62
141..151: -48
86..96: 36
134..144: 501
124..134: 338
